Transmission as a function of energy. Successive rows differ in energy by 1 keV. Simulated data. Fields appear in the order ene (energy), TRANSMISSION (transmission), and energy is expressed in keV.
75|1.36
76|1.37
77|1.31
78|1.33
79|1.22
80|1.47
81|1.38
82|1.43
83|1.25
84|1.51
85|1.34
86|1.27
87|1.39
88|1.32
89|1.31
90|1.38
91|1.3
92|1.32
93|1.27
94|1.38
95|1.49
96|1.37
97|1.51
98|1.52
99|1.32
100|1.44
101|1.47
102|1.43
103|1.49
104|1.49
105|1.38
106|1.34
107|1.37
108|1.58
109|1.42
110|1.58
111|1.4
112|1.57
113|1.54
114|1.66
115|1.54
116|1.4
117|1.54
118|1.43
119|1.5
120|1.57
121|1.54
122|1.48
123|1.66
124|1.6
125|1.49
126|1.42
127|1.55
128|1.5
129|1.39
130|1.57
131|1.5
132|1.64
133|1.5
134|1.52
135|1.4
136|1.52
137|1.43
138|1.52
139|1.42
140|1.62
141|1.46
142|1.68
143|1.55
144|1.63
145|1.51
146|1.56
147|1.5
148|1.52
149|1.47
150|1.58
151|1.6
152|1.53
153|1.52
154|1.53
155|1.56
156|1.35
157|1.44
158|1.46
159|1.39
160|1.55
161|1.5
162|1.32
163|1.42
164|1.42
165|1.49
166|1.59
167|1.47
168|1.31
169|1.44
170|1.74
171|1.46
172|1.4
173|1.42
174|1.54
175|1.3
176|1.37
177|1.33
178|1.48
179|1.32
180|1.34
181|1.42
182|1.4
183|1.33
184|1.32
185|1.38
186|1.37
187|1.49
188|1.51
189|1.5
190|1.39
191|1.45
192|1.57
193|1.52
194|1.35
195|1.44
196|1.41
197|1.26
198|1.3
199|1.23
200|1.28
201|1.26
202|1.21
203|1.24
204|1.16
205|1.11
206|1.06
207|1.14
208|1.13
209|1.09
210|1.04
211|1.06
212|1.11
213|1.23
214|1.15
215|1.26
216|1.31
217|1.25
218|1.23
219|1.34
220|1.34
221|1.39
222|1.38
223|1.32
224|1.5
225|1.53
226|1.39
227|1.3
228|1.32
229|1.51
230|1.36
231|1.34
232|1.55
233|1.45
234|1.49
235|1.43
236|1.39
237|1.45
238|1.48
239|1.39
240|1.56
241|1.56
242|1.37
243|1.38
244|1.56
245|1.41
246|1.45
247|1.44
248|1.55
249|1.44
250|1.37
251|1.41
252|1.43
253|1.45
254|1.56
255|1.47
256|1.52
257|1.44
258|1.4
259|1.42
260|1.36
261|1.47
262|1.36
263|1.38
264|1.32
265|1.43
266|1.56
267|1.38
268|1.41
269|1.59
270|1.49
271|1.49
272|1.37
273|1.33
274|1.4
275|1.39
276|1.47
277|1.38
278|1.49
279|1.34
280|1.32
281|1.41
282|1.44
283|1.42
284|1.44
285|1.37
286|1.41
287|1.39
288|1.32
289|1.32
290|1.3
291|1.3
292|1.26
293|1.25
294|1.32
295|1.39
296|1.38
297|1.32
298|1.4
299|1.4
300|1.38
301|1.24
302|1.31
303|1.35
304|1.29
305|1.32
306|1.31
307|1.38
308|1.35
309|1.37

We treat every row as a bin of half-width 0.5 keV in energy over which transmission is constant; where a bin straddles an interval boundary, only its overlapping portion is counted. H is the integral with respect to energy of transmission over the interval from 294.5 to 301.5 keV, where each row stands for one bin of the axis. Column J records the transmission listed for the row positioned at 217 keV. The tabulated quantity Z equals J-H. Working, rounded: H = 10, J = 1.25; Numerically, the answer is -8.3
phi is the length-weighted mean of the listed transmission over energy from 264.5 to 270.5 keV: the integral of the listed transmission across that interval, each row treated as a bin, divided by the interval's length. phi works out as 1.477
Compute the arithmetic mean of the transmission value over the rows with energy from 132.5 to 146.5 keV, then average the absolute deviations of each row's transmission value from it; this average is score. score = 0.061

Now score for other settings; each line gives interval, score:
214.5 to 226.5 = 0.071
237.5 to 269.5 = 0.060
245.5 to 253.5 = 0.031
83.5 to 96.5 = 0.058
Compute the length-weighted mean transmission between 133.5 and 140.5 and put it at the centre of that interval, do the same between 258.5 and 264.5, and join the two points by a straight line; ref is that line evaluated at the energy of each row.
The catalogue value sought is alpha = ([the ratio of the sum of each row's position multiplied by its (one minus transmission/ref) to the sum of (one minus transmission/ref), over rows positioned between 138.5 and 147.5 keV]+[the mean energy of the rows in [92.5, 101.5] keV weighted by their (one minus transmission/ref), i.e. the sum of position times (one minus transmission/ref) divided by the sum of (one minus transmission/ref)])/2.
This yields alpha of 119.8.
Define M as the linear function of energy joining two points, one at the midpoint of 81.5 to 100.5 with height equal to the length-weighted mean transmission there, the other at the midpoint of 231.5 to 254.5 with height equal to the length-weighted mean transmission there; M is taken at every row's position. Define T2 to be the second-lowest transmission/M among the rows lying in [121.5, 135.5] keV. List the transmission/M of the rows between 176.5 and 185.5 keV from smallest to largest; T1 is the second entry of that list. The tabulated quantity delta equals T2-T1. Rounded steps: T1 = 0.93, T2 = 1.00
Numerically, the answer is 0.07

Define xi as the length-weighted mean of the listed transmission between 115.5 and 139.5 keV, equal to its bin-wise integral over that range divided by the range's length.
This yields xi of 1.50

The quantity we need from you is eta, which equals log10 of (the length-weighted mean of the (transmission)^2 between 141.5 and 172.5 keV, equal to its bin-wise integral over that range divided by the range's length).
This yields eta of 0.354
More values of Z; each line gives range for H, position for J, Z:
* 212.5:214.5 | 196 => -1.0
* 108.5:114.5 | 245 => -7.8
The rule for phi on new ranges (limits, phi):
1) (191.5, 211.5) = 1.243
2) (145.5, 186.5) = 1.450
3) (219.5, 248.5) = 1.434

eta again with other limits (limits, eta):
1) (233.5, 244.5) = 0.330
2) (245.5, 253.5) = 0.319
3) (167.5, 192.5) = 0.309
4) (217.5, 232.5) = 0.286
